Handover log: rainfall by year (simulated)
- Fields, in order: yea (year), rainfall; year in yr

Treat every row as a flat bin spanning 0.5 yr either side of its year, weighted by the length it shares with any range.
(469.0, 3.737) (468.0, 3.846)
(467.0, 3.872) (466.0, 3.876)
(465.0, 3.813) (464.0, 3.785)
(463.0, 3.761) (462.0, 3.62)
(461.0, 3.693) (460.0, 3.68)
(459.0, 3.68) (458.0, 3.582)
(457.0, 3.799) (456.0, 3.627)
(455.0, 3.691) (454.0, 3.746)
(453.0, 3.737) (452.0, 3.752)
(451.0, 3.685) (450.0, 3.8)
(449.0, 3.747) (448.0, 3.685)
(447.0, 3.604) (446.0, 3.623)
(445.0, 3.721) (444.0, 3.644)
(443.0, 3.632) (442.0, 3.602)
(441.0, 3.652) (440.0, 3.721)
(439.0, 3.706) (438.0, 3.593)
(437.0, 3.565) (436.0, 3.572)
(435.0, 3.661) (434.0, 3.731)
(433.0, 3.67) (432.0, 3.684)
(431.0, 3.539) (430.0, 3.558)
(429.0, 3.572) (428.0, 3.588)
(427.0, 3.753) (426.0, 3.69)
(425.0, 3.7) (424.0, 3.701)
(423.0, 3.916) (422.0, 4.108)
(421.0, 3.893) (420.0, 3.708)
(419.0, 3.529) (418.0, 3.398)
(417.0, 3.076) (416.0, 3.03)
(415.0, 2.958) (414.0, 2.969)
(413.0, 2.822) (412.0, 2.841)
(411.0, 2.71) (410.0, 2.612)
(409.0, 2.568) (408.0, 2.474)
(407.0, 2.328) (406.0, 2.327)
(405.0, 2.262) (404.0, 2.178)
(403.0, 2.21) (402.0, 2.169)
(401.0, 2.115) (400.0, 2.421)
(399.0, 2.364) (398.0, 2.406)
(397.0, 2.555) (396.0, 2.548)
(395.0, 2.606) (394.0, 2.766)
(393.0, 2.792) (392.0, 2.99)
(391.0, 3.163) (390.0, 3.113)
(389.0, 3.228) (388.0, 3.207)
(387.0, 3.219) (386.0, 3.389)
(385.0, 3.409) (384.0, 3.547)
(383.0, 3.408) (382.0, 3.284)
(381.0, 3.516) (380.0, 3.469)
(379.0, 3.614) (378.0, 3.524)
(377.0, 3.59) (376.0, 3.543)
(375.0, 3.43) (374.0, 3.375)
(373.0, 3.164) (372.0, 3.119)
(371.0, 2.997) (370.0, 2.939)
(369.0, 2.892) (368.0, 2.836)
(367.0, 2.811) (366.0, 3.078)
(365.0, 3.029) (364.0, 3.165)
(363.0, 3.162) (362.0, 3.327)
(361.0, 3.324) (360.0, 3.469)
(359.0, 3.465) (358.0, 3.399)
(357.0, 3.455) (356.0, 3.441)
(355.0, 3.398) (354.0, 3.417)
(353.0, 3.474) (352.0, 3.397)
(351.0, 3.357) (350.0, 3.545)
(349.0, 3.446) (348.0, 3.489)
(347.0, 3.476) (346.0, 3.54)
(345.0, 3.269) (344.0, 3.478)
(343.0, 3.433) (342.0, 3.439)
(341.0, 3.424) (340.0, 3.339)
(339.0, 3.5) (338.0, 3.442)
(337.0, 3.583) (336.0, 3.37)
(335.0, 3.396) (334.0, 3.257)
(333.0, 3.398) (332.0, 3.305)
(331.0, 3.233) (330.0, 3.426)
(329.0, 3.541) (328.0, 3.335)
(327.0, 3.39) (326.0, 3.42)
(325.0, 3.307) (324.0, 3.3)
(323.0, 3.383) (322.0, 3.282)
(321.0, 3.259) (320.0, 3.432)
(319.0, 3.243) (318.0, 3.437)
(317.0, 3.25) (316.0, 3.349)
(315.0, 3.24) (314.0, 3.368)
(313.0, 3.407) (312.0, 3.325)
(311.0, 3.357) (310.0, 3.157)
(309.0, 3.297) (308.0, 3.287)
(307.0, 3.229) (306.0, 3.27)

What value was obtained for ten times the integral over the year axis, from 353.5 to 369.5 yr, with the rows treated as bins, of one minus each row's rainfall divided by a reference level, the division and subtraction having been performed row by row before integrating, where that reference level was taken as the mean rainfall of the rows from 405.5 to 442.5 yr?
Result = 6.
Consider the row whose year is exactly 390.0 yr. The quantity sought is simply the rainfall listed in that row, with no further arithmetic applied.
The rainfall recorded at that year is 3.113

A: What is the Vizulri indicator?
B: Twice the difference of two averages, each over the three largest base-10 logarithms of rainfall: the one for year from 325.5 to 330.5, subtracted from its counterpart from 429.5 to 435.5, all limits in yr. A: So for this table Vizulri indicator 0.06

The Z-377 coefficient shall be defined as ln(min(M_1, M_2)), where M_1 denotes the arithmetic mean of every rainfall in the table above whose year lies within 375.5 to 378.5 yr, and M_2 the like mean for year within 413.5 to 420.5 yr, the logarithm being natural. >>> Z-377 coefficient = 1.18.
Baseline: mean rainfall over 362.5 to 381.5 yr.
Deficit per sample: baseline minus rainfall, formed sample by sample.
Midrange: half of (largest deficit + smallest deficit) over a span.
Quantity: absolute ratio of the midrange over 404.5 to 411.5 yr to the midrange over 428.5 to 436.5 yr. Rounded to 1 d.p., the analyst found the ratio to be 1.8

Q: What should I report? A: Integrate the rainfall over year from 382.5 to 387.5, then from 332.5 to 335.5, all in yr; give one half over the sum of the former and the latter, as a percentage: 1.9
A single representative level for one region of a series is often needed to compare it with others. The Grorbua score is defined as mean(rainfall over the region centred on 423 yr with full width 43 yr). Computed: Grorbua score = 3.27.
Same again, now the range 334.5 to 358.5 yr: 3.44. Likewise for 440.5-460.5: 3.68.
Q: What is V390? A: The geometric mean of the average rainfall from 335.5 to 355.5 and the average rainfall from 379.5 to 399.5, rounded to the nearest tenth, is 3.2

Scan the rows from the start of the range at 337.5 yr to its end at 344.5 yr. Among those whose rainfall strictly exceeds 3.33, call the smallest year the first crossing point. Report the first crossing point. 338.0 yr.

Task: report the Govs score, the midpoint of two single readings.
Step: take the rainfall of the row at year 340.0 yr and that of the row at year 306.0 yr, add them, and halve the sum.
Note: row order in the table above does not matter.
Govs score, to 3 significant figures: 3.30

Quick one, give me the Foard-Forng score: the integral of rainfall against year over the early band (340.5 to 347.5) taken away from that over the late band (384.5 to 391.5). -1.3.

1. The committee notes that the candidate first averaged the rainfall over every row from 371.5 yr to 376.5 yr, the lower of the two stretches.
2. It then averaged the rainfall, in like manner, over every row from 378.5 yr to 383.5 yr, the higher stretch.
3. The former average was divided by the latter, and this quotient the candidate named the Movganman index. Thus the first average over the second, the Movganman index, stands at 1.0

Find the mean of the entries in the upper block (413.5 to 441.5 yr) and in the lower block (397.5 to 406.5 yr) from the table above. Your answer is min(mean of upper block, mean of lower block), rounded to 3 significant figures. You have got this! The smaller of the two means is 2.27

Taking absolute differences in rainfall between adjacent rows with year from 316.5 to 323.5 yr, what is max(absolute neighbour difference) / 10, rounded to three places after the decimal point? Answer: 0.019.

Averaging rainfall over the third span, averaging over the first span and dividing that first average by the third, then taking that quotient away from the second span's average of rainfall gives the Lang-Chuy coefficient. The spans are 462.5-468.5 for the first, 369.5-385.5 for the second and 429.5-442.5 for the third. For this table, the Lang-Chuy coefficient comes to 2.3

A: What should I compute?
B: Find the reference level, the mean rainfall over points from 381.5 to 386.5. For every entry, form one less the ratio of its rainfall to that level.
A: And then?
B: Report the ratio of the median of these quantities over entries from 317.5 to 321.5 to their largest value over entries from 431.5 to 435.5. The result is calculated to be -0.2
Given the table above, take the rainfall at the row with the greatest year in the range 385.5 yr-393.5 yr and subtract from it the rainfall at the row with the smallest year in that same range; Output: -0.6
